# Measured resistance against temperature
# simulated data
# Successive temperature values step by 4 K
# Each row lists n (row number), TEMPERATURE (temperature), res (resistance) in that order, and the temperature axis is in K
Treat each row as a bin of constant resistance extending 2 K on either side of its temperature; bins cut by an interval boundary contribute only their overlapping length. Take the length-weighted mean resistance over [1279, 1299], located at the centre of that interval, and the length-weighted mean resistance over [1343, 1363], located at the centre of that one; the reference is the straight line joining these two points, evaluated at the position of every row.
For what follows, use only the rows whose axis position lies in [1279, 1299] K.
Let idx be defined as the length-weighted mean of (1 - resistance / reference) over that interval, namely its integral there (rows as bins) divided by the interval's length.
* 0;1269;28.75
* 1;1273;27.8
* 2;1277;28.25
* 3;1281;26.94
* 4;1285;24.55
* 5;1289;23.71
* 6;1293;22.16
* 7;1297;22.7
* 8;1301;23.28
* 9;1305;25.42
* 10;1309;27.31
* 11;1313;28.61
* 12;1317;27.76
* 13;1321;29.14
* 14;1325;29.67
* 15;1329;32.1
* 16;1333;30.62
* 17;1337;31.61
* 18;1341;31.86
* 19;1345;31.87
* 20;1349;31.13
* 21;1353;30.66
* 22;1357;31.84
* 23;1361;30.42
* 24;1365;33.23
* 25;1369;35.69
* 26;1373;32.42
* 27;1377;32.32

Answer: 0.00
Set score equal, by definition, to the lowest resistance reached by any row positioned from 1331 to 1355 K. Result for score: 30.62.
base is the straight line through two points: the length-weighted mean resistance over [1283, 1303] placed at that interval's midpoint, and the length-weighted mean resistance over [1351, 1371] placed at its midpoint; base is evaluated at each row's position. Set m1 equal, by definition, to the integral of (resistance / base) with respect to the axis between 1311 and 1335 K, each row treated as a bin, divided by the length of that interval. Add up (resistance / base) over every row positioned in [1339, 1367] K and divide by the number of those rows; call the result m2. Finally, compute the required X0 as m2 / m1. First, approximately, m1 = 1.086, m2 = 1.01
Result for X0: 0.93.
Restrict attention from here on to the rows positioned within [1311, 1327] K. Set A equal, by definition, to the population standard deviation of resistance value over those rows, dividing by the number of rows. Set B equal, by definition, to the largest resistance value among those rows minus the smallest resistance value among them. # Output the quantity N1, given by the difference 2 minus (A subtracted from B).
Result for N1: 0.8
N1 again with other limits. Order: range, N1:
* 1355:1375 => -1.5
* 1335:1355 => 1.3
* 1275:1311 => -2.0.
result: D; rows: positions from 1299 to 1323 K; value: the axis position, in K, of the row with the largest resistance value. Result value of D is 1321 K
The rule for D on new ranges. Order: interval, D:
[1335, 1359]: 1345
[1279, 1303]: 1281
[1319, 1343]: 1329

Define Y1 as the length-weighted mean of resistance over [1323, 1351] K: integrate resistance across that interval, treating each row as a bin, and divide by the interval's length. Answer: 31.3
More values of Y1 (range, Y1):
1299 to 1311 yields 25.3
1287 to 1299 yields 22.9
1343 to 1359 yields 31.4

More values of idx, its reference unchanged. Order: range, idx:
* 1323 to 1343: -0.08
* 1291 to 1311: 0.05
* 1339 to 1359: -0.02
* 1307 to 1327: -0.05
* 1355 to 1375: -0.01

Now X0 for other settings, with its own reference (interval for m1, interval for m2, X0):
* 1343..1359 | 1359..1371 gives 0.99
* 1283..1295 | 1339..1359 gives 0.99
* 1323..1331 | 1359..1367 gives 0.88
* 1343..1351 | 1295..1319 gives 0.99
